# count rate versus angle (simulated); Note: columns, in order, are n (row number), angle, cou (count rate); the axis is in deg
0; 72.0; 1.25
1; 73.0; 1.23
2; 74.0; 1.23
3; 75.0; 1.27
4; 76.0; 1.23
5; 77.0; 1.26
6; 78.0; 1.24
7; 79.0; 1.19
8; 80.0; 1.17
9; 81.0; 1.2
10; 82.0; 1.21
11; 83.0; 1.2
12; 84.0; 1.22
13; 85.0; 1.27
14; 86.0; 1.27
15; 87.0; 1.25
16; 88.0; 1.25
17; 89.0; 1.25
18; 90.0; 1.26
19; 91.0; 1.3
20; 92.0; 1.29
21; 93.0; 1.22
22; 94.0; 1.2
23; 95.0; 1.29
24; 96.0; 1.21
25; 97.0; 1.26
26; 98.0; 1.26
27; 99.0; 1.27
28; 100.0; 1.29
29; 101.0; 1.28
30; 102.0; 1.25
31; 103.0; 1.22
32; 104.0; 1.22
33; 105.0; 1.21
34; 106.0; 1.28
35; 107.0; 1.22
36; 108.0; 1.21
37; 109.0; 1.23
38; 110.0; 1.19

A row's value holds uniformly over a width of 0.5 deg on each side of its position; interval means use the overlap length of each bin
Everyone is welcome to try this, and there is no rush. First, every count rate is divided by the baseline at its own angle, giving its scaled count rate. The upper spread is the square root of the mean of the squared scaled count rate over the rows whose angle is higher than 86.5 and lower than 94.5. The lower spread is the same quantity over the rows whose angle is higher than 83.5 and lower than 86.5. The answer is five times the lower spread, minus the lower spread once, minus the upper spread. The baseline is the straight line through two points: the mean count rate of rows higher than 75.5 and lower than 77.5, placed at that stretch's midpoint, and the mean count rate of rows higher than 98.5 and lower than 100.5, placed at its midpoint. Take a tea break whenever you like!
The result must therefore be 3.00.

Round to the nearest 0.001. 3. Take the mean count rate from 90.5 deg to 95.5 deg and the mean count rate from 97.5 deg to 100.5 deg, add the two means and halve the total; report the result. 1.267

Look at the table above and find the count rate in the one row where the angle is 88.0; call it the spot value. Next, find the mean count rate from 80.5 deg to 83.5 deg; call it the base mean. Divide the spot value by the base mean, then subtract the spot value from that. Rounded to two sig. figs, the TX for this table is -0.21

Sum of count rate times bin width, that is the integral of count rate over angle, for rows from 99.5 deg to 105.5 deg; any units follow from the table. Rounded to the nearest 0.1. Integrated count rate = 7.5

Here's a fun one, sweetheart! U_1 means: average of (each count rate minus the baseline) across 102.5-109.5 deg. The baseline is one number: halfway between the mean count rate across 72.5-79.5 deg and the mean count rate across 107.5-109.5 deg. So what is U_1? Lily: -0.001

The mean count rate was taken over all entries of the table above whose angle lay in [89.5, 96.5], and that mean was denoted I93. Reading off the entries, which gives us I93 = 1.25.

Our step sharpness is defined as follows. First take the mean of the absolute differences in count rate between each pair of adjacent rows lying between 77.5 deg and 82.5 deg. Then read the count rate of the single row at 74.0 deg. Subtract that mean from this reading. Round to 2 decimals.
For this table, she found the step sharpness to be 1.20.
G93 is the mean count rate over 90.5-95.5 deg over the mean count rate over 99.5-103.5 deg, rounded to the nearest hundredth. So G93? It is 1.00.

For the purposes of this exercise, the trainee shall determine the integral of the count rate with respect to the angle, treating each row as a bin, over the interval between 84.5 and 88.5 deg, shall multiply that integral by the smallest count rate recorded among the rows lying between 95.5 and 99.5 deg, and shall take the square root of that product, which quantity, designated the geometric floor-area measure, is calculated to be 2.47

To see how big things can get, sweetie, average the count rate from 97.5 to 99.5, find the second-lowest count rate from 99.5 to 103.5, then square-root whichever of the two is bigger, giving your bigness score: 1.12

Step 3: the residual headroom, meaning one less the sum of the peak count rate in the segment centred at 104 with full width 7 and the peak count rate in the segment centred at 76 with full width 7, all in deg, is -1.550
